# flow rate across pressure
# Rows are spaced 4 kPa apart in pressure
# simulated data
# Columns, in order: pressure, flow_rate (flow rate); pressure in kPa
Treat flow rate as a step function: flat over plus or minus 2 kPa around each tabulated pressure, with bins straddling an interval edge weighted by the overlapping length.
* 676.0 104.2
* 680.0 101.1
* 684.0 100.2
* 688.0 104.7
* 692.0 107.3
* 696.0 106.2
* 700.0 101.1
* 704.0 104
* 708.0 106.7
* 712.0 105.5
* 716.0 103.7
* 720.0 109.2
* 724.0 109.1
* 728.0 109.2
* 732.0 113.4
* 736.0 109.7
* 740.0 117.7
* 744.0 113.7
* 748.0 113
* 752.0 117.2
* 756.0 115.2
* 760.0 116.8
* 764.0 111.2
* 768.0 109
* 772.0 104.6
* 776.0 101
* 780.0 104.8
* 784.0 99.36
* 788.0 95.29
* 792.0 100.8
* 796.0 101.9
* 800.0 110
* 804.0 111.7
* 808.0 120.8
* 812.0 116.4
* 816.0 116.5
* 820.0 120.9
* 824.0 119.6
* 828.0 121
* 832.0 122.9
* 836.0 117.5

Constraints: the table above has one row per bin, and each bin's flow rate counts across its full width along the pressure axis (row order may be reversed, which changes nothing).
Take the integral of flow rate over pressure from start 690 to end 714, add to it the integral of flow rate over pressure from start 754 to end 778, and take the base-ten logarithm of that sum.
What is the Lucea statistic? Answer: 3.71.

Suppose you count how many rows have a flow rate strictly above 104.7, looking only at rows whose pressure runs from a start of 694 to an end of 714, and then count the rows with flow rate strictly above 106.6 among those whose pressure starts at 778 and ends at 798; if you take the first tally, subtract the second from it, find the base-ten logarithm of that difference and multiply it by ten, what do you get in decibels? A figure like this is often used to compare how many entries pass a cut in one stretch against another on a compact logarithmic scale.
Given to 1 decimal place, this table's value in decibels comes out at 4.8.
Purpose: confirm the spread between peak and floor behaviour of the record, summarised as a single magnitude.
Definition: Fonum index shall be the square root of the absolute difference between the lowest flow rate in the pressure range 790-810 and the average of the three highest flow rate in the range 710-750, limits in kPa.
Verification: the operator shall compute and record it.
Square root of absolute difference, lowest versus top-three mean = 3.76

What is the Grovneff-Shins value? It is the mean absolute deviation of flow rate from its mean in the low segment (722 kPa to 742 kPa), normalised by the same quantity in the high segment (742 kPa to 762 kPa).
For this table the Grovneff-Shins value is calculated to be 2.0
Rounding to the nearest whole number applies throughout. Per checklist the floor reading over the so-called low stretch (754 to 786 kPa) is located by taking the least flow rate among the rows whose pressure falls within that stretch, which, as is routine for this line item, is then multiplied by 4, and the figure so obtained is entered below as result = 397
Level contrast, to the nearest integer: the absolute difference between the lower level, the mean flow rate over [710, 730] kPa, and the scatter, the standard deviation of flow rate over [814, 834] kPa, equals 105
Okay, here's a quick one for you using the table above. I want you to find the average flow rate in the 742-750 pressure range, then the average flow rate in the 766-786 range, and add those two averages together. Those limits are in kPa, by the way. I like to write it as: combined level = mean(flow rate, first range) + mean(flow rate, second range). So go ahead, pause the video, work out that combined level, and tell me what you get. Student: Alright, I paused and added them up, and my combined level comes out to 217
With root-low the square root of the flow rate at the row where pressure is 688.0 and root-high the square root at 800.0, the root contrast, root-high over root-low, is 1.02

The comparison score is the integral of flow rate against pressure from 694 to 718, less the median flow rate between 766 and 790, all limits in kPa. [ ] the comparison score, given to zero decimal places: 2406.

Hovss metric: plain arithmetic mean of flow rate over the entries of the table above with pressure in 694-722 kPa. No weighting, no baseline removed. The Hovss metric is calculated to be 105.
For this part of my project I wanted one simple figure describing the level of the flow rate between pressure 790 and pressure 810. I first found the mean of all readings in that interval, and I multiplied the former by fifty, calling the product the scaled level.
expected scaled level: 5452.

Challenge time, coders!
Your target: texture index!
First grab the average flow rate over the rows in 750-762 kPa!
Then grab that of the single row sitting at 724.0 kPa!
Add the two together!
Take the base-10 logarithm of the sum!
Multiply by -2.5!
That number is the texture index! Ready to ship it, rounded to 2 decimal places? -5.88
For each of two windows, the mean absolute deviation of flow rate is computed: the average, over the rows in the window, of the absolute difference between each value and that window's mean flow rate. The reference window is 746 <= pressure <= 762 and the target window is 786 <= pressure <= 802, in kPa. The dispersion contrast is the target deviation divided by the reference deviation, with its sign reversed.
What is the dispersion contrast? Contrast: -2.8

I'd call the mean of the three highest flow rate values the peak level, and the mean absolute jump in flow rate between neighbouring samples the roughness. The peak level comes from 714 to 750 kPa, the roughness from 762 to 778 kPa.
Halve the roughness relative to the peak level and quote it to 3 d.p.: 0.015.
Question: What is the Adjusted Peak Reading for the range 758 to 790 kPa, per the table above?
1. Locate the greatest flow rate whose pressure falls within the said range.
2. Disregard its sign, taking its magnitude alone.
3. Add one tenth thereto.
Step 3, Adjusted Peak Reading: 117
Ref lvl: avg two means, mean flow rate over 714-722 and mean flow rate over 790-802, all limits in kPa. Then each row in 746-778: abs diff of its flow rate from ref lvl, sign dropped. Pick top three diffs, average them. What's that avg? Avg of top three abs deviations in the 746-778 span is 11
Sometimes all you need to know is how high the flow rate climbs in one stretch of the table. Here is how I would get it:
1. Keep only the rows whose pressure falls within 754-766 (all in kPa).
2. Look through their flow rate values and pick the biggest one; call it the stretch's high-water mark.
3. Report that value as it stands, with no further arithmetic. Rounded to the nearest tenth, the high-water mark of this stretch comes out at 116.8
